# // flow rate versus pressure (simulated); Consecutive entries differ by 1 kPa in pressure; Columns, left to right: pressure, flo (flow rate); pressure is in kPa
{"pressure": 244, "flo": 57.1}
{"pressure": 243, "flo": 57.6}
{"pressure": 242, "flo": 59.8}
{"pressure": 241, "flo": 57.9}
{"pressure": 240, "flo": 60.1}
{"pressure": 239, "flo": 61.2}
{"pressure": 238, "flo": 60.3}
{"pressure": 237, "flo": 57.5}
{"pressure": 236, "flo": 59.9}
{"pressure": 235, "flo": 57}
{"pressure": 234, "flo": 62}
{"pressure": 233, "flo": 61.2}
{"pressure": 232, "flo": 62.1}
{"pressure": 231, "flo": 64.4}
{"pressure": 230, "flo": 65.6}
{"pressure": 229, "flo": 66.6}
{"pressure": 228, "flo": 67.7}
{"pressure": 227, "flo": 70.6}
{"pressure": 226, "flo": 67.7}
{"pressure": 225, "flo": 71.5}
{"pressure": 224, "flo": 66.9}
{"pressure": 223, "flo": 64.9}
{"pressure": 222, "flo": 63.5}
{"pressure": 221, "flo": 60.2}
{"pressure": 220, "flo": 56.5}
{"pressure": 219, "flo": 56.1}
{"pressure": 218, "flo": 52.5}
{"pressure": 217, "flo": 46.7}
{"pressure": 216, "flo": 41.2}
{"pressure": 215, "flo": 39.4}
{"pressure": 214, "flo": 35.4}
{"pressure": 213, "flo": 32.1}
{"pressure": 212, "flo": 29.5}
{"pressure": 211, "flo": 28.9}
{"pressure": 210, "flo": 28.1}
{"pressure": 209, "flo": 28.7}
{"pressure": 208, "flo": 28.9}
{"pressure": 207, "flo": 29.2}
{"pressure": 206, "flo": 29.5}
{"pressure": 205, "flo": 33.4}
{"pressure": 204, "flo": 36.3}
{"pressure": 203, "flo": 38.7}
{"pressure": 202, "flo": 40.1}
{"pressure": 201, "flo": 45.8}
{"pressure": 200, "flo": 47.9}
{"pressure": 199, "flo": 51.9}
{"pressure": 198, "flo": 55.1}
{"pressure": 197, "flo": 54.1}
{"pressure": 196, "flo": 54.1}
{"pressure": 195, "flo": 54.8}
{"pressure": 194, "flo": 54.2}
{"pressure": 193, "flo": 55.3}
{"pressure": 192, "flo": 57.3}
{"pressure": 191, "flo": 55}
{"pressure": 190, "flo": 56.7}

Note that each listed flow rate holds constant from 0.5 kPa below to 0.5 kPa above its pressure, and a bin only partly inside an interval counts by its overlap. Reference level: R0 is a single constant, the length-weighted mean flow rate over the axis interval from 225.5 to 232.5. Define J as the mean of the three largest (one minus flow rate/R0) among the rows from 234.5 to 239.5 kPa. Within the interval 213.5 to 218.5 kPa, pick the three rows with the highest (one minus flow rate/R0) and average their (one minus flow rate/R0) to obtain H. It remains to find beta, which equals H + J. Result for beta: 0.54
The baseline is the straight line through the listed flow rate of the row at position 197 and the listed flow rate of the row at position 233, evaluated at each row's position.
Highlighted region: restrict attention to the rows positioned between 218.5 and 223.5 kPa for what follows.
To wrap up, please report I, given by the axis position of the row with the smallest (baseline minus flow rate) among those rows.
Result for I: 223 kPa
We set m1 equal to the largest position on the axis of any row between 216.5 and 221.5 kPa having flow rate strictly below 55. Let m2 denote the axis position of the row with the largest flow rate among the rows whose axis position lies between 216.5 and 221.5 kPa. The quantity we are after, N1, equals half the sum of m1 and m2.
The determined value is 219.5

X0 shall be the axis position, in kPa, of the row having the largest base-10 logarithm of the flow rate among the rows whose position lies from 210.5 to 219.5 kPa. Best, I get 219 kPa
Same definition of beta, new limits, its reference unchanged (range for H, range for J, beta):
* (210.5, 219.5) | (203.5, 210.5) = 1.12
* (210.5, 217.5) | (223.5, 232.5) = 0.58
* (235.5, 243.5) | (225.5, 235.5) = 0.23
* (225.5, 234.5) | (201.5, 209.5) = 0.63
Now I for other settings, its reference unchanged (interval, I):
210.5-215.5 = 215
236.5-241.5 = 239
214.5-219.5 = 219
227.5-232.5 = 228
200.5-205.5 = 201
